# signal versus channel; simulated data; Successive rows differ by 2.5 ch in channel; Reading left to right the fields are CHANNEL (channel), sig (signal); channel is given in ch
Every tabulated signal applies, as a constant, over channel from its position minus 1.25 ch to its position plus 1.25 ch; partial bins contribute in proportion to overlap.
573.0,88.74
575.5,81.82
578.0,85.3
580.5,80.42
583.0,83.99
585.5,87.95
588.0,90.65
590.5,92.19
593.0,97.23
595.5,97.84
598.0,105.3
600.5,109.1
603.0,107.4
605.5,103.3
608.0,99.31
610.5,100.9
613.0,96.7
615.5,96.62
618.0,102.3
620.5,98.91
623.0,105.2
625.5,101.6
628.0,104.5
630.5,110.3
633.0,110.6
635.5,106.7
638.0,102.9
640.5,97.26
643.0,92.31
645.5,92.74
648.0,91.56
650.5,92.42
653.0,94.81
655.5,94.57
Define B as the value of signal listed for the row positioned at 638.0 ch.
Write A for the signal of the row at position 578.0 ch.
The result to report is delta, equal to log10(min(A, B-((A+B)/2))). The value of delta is 0.94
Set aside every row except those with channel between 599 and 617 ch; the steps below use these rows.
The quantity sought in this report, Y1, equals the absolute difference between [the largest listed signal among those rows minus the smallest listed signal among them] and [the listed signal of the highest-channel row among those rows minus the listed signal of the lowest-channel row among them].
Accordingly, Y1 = 25.0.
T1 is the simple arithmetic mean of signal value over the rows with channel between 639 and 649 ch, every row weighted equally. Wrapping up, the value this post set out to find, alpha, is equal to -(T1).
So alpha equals -93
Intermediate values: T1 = 93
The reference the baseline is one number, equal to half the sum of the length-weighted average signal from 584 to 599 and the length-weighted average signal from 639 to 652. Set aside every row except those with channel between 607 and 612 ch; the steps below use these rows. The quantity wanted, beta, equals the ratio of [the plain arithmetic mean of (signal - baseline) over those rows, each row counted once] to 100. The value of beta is 0.06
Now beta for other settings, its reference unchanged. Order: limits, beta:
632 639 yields 0.13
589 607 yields 0.08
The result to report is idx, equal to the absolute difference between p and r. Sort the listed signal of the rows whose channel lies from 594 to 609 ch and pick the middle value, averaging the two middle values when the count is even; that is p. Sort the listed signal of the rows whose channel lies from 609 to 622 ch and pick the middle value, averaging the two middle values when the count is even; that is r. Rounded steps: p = 104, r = 99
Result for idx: 5.4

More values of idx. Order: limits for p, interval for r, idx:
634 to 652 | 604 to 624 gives 7.4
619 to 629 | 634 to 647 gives 5.8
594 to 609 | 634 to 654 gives 10.5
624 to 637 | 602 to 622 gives 6.6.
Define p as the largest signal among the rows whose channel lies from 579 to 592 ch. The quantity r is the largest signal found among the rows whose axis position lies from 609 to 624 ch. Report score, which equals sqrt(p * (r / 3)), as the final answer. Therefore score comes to 56.9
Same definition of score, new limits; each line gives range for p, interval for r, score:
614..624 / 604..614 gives 60.2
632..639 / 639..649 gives 59.9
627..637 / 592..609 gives 63.4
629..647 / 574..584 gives 56.1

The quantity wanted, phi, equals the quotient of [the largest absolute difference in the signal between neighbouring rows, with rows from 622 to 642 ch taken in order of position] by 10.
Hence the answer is 0.58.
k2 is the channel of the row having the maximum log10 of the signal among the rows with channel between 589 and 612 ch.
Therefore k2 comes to 600.5 ch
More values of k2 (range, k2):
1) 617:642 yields 633.0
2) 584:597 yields 595.5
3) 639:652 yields 640.5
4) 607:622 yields 618.0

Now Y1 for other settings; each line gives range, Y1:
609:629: 5.0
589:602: 0.0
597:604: 1.7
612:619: 0.1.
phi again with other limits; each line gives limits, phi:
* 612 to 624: 0.63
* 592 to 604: 0.75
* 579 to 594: 0.50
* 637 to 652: 0.56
